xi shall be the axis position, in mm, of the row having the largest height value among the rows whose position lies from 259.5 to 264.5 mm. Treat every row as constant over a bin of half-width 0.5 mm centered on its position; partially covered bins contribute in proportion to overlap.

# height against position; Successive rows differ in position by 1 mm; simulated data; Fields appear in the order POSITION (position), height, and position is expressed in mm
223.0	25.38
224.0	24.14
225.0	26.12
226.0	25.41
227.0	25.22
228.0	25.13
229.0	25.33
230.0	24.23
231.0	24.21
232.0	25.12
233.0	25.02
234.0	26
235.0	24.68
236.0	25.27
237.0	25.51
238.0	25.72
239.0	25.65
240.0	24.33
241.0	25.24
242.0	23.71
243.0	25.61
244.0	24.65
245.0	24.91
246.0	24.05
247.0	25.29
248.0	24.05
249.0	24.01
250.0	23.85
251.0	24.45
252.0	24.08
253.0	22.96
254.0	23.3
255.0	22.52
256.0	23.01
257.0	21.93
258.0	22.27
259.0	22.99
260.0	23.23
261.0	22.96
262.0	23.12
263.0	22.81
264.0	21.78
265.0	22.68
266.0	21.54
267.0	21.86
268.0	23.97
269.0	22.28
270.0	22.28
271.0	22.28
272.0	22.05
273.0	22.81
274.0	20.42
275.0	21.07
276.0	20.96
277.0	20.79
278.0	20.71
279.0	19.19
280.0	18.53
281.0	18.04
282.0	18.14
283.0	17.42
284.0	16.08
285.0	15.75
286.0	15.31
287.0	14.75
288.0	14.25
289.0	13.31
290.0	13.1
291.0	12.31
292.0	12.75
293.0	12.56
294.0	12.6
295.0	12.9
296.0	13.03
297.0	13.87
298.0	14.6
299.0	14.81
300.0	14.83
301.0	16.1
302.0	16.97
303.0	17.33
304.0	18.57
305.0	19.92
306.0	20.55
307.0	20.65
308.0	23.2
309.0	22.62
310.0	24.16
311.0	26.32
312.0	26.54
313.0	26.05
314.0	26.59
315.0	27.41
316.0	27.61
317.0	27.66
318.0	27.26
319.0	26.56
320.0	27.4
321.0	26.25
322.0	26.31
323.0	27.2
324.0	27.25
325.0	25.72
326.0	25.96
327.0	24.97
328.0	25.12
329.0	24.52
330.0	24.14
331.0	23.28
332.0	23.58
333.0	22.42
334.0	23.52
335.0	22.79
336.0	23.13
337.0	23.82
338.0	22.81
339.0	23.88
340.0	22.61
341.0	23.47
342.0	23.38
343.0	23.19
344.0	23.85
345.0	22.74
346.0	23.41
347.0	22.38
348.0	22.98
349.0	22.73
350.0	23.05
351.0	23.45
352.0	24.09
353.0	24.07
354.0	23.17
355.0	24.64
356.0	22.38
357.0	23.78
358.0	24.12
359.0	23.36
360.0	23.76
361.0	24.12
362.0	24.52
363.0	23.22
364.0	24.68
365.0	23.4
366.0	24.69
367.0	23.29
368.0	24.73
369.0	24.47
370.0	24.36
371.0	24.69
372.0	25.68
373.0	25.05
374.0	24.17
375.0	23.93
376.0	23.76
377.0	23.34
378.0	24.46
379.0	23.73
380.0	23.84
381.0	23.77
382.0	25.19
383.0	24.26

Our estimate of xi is 260.0 mm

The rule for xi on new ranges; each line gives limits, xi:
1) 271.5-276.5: 273.0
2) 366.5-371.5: 368.0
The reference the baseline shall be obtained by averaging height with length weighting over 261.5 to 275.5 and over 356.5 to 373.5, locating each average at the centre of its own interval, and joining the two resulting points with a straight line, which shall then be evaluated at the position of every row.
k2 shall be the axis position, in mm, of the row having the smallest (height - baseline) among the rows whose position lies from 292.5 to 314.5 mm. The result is 293.0 mm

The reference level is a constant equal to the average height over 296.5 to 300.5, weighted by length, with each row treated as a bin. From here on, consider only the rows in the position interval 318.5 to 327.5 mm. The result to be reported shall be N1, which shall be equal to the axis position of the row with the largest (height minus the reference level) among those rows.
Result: 320.0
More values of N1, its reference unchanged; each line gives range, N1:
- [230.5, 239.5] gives 234.0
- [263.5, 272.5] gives 268.0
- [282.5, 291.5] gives 283.0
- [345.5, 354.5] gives 352.0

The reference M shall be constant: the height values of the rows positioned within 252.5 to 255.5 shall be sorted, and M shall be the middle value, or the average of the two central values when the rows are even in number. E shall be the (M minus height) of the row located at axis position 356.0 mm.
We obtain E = 0.6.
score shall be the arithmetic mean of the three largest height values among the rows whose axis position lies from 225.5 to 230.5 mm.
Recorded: 25.3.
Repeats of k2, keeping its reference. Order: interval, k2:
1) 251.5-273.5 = 266.0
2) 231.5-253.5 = 253.0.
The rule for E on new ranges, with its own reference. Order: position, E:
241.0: -2.3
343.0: -0.2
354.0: -0.2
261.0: 0.0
